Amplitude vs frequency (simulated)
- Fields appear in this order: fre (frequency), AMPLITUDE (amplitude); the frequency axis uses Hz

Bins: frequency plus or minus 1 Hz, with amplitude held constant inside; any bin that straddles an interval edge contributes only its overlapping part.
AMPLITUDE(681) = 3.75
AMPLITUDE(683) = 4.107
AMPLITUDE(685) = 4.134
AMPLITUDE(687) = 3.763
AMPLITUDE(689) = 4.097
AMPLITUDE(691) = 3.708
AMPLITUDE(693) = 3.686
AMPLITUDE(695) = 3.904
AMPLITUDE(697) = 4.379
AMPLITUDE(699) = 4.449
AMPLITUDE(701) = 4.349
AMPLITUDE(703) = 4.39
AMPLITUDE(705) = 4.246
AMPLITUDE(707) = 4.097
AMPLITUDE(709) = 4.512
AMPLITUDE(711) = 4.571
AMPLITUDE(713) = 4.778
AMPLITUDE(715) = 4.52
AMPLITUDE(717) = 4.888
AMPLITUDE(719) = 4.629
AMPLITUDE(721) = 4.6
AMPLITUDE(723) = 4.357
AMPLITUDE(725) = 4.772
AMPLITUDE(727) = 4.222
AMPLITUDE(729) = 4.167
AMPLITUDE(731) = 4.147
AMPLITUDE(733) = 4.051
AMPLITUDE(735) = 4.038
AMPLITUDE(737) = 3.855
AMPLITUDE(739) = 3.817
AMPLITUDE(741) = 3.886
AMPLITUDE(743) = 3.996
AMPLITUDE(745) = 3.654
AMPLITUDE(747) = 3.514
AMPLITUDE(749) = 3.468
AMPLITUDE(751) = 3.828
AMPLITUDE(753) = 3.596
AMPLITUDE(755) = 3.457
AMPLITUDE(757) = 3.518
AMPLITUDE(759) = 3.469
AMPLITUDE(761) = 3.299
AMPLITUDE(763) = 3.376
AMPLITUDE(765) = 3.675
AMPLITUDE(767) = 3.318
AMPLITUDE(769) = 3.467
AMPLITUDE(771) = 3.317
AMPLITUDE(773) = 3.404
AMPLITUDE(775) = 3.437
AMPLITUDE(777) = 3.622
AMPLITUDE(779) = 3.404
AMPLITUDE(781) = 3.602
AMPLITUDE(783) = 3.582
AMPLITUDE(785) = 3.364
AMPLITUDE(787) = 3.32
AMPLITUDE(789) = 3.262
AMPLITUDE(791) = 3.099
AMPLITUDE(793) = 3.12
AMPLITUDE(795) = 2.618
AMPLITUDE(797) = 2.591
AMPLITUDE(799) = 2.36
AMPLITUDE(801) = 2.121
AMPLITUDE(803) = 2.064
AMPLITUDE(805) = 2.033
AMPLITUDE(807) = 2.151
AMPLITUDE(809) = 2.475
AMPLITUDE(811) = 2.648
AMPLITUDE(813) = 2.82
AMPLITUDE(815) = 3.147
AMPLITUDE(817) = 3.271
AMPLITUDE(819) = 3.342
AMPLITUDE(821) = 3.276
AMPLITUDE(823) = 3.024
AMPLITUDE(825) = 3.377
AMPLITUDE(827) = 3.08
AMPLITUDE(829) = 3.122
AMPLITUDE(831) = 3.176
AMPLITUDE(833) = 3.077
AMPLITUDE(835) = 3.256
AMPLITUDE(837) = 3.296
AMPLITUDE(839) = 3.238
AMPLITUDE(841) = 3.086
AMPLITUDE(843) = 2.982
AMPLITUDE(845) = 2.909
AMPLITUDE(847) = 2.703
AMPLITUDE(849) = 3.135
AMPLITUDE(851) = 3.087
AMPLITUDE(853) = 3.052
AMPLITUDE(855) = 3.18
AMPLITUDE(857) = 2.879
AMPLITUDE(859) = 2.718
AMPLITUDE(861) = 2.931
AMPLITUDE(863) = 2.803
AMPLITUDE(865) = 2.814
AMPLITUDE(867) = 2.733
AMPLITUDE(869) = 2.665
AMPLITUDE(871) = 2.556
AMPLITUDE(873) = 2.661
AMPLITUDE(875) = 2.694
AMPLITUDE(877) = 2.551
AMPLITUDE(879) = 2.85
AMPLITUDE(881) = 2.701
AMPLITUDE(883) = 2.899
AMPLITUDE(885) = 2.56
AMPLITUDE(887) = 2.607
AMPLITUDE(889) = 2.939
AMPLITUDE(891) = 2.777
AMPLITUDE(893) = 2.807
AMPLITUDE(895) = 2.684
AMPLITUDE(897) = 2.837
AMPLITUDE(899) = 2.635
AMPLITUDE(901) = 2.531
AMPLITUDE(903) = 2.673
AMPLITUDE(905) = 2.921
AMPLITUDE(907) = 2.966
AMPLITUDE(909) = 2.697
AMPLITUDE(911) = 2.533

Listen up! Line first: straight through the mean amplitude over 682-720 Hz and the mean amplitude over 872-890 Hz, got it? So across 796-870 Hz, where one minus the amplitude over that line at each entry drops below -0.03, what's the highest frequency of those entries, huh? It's 855 Hz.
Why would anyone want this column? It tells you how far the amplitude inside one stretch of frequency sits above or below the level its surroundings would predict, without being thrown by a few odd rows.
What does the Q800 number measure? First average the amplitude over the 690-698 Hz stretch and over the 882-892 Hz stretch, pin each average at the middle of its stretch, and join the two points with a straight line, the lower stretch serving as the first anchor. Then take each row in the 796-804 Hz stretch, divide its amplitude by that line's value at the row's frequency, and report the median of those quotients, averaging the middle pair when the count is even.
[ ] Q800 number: 0.68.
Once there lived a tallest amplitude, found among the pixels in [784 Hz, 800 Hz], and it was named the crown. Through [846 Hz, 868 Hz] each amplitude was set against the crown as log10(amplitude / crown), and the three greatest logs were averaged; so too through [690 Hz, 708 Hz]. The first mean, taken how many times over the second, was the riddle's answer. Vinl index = -0.26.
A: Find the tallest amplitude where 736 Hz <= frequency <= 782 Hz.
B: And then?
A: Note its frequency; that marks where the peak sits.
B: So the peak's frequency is 743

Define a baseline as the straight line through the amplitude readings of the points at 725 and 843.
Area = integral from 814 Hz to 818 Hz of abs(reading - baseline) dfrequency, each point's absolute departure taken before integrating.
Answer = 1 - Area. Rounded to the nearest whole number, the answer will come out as 0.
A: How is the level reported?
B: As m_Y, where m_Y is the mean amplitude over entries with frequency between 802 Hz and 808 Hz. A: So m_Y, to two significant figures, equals 2.1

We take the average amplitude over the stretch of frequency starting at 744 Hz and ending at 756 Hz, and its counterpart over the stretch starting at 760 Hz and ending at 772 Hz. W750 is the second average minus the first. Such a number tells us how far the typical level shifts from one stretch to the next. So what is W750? -0.18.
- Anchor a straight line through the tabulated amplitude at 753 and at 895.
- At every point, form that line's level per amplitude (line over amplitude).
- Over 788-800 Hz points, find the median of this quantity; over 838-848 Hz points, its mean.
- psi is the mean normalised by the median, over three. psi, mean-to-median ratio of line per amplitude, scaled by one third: 0.29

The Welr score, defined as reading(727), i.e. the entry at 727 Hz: 4.222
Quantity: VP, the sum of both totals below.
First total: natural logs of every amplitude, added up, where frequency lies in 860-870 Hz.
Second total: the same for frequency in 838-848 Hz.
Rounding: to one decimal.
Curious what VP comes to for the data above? 10.6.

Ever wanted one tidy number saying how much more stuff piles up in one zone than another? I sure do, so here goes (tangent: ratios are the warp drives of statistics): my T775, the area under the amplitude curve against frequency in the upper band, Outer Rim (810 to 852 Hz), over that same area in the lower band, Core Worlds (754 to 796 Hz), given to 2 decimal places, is 0.92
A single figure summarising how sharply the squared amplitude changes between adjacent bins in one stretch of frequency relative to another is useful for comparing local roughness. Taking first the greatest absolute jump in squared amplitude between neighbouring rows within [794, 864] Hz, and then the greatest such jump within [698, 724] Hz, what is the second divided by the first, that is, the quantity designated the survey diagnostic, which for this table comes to 1.42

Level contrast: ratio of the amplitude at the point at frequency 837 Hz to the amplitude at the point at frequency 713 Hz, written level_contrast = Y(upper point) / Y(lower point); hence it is 0.69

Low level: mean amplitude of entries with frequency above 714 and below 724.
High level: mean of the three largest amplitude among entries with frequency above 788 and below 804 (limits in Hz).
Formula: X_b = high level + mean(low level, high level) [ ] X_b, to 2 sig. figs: 7.0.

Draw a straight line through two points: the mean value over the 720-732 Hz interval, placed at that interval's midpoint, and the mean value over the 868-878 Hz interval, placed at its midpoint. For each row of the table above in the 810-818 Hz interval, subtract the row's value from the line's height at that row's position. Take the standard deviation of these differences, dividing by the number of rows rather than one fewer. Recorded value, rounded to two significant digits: 0.28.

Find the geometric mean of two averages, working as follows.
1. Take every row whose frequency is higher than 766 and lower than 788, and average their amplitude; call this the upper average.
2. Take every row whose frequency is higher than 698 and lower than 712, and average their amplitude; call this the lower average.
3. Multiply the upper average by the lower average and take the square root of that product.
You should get 3.9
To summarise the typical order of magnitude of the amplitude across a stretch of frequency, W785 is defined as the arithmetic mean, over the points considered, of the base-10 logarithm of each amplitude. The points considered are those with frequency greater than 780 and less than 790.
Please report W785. 0.53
